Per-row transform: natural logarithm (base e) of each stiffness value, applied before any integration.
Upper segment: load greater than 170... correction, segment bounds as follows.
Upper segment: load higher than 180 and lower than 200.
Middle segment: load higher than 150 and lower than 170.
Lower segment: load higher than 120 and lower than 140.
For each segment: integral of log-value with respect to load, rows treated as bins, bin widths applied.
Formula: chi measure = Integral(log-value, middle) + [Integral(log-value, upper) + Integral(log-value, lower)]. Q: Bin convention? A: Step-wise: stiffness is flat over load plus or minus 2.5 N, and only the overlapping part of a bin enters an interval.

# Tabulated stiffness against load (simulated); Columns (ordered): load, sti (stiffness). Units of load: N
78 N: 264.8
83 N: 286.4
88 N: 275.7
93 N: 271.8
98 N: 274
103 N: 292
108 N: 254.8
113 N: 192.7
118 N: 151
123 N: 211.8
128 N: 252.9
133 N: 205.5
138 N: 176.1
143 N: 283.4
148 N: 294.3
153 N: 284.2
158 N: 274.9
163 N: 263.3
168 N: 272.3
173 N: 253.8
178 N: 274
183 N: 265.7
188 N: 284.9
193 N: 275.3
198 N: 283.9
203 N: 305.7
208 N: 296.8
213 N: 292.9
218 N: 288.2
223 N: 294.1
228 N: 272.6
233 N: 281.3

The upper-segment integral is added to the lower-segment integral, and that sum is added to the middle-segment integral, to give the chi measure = 332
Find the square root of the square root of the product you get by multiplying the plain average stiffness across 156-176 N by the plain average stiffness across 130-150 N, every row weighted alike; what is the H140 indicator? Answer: 15.9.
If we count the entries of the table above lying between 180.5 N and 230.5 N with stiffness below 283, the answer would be 3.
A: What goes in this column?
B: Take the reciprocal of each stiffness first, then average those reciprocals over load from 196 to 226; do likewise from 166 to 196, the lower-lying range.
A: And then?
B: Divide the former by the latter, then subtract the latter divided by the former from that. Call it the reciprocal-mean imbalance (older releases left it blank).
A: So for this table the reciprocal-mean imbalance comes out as -0.16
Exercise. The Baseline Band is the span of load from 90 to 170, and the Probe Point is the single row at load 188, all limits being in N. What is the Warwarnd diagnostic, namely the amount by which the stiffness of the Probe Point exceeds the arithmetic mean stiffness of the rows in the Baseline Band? 38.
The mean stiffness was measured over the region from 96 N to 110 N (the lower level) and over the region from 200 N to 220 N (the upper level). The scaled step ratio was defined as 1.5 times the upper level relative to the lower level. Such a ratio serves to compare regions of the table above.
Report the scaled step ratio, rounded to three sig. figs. 1.62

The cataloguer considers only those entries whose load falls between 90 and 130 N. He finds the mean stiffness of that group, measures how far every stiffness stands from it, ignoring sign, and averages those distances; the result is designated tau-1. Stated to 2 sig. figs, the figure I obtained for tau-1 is 39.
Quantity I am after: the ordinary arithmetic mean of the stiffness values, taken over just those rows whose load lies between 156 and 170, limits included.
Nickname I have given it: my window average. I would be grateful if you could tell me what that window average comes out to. 270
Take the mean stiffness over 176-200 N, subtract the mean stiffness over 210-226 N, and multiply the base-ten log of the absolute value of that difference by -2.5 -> -2.9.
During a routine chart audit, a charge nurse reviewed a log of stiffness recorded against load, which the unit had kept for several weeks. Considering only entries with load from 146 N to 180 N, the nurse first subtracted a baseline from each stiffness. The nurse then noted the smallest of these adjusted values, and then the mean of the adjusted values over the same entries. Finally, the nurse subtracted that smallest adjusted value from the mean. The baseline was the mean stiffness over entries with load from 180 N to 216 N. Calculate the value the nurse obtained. 20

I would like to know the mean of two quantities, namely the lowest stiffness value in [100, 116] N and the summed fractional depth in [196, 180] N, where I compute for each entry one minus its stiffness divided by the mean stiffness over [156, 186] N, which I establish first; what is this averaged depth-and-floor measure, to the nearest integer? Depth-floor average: 96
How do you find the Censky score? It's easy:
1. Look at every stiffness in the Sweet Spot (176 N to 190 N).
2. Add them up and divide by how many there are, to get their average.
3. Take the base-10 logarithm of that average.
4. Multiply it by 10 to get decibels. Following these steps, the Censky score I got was 24.4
